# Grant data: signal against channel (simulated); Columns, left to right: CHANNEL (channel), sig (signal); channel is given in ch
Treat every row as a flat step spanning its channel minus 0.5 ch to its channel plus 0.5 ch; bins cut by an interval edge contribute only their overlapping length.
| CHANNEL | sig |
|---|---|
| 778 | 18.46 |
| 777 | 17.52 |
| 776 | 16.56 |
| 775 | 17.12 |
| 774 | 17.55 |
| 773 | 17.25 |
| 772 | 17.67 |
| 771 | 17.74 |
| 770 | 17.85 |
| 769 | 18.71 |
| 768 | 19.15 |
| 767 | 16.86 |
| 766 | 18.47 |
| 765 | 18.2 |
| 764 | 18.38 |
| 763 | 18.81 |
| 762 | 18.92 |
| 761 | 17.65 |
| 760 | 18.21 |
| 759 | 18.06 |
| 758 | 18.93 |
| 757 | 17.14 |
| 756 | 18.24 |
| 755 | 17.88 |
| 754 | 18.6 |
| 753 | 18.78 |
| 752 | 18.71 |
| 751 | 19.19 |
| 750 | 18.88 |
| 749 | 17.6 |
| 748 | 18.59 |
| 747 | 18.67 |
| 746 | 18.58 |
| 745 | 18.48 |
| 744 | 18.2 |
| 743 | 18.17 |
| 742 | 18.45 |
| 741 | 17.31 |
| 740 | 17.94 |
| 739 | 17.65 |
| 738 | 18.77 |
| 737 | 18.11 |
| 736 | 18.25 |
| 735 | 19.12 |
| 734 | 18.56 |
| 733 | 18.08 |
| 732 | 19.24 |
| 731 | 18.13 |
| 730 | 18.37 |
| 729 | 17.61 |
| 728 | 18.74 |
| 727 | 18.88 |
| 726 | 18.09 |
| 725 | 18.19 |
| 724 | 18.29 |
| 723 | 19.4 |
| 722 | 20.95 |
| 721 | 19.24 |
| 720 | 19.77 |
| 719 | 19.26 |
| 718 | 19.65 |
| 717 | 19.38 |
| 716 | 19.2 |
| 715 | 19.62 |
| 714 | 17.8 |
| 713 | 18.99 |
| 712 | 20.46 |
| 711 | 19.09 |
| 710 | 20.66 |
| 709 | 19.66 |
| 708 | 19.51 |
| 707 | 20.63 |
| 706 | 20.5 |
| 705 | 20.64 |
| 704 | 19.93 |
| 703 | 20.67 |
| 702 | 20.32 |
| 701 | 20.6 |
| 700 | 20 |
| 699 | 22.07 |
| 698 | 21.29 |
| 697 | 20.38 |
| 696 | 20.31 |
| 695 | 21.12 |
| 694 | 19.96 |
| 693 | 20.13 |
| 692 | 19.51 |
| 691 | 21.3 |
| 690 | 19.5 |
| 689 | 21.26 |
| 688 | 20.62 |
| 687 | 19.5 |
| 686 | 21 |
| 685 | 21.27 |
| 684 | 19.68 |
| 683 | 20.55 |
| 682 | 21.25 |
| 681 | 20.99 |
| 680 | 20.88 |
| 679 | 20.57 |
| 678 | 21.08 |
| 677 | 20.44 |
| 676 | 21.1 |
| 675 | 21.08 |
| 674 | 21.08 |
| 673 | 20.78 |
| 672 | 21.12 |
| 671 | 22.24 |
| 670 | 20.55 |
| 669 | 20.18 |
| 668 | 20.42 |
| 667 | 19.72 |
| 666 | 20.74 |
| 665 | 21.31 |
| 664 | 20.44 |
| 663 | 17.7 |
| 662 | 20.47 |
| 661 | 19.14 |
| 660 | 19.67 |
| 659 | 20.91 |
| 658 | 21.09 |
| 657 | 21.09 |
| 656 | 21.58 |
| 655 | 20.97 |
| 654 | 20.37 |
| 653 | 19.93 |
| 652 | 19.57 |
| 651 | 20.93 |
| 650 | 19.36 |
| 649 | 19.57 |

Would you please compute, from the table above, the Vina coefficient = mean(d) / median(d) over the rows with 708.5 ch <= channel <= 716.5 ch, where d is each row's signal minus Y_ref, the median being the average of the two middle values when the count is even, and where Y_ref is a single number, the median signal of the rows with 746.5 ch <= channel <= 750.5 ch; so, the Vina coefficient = 1.03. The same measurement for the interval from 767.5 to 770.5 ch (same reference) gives -0.75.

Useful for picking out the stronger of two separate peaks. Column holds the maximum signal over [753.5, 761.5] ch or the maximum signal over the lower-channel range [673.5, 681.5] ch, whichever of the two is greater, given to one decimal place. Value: 21.1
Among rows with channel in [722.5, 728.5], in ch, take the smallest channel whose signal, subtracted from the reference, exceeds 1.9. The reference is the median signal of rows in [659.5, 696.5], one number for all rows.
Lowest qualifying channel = 724 ch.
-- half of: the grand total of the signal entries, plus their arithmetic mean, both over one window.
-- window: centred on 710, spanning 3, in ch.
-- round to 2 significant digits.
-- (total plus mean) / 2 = 40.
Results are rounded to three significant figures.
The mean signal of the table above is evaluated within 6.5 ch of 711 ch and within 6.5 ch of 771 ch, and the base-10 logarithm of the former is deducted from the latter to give 16.4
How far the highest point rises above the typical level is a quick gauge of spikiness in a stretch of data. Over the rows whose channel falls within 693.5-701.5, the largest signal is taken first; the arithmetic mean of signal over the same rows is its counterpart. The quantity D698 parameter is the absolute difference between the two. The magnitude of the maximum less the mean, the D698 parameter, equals 1.4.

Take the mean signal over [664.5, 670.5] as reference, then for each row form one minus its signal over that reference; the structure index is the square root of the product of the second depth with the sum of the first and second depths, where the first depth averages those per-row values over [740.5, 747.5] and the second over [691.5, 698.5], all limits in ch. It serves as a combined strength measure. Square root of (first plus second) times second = 0.024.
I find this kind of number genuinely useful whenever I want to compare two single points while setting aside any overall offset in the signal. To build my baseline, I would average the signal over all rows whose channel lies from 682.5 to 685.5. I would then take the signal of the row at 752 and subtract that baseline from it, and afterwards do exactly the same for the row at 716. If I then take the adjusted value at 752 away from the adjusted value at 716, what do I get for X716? 0.5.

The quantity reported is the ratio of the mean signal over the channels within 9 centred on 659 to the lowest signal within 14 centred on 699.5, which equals 1.02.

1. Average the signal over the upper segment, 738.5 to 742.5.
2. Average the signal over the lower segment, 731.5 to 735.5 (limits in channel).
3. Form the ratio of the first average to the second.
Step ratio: 0.95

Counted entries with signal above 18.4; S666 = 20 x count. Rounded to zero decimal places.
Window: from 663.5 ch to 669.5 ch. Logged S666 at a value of 120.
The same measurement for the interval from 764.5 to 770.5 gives 60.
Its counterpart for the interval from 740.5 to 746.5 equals 60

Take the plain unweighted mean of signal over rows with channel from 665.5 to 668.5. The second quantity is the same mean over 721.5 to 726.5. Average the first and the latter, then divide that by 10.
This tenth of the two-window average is 1.96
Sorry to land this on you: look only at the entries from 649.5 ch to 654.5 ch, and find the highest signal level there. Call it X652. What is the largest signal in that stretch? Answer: 20.93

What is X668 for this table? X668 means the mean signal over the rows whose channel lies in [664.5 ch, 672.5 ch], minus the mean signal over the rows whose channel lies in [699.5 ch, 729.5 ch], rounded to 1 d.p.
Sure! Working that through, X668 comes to 1.3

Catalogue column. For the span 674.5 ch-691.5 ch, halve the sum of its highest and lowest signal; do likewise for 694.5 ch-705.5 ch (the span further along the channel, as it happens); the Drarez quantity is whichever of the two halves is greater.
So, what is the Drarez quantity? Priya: 21.0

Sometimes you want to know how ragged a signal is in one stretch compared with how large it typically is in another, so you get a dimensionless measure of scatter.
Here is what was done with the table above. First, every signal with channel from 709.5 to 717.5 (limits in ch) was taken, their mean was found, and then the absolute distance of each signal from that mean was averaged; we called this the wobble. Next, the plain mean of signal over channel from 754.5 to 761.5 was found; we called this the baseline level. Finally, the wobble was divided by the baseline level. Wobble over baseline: 0.035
